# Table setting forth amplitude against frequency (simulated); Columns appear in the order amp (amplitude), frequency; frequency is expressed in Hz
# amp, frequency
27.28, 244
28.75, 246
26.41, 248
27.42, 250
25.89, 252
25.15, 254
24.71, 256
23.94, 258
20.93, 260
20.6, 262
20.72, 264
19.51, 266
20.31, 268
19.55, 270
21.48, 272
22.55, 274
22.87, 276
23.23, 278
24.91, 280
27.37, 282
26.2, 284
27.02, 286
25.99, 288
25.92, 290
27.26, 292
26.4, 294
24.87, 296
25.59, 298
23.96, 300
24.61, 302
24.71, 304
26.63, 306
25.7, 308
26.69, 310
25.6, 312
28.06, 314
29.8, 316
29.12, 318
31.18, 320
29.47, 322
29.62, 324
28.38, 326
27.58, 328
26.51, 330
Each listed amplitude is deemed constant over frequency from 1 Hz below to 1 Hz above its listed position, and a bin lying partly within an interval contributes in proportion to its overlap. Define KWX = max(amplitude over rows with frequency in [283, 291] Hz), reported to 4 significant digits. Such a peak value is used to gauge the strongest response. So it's 27.02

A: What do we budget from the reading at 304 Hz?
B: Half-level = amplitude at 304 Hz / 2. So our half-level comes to 12.4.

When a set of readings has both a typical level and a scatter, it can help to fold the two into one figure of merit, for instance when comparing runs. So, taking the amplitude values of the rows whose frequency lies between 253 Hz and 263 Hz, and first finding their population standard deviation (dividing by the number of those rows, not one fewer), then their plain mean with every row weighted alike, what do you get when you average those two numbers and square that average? 156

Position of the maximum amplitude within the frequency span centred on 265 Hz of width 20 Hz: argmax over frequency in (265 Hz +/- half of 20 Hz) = 256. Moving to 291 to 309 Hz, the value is 292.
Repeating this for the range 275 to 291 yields 282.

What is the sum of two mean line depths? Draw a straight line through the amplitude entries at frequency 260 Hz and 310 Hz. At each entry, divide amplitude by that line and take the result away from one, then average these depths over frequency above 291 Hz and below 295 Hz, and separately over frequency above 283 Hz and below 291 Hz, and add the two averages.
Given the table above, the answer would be -0.18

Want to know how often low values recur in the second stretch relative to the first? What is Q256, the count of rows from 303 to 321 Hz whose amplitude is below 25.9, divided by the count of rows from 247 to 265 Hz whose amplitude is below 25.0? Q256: 0.60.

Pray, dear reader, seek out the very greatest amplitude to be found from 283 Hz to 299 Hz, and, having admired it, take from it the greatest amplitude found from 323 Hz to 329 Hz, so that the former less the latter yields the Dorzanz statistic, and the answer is -2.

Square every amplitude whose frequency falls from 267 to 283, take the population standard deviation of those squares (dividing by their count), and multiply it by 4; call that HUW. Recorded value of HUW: 440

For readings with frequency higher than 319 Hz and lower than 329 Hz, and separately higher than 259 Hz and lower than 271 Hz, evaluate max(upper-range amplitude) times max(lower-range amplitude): 653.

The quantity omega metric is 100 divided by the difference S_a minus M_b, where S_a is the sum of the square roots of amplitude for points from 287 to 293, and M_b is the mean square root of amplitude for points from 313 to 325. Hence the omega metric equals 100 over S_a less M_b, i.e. 10.0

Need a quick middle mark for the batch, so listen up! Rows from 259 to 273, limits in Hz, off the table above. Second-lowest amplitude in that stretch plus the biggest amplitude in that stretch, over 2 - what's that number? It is 21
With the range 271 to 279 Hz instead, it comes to 23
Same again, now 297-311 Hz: 26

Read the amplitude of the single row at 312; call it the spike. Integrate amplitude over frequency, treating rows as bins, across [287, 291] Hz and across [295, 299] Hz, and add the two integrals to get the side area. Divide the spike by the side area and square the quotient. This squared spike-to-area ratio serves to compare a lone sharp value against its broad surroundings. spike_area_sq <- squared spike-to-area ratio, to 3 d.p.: 0.016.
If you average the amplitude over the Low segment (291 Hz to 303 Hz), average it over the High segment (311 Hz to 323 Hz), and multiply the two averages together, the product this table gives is 735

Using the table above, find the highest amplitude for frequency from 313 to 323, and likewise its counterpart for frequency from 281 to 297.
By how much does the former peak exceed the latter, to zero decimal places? 4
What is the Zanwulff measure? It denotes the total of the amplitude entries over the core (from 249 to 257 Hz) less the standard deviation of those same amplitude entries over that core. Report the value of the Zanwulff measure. 102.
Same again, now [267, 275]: 83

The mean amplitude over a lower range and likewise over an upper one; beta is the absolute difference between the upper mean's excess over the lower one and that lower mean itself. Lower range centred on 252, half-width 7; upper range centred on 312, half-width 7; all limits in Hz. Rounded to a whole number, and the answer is 25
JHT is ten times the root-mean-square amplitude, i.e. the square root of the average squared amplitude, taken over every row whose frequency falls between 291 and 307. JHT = 255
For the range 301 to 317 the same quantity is 265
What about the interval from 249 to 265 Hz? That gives 238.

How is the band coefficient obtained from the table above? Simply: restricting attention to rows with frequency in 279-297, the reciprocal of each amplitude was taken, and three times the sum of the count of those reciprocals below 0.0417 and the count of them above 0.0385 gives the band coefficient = 36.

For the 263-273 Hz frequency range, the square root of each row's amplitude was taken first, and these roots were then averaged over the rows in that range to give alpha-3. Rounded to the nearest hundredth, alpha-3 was 4.51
